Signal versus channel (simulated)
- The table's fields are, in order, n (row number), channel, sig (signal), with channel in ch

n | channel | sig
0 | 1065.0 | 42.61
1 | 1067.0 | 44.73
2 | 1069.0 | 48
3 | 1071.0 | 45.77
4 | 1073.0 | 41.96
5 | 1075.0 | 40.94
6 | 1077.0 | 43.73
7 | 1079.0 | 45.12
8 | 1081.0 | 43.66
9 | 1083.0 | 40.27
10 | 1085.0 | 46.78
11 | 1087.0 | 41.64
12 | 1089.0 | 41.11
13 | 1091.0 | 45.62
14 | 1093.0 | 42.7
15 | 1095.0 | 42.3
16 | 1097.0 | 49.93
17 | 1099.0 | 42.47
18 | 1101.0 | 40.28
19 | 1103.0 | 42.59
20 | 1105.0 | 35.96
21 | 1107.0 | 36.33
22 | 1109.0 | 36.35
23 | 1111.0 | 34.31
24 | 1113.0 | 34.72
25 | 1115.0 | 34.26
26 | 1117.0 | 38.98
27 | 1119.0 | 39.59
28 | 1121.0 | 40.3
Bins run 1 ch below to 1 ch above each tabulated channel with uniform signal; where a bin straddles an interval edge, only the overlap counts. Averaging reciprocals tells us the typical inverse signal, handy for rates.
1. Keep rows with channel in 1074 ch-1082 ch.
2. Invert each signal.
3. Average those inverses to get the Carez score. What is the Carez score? 0.0231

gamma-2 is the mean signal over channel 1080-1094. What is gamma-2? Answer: 43.1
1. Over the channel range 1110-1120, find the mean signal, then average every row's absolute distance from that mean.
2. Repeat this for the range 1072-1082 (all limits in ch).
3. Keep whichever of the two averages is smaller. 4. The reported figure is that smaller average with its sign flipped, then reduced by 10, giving -11.3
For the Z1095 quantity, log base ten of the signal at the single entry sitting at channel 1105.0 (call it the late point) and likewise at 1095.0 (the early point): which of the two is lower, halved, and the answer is 0.778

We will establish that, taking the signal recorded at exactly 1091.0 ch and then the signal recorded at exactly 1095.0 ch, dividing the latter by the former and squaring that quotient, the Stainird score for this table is 0.86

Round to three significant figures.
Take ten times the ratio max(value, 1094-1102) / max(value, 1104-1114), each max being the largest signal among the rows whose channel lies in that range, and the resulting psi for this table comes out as 13.7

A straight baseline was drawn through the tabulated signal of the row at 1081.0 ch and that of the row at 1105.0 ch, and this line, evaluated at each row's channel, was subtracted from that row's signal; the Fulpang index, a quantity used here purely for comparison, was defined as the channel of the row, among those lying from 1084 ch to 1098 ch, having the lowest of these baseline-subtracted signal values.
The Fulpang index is 1087.0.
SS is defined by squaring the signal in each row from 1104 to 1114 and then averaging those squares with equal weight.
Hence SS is 1263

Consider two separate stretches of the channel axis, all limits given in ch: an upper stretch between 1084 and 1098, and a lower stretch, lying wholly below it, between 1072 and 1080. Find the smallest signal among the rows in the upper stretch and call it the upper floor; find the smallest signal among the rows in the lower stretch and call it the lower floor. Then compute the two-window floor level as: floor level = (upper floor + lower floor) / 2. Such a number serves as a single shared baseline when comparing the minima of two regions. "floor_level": 41.0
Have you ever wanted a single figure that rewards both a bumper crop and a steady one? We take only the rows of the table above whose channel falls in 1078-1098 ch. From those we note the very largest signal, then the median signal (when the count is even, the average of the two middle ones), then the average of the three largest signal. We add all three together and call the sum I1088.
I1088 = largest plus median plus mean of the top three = 141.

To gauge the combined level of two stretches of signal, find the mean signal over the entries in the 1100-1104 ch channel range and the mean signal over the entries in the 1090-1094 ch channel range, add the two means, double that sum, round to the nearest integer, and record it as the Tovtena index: 171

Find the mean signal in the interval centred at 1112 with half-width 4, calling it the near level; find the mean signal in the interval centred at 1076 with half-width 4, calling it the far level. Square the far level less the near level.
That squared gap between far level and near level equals 64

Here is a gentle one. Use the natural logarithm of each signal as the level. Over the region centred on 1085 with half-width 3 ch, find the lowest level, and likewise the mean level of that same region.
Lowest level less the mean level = -0.061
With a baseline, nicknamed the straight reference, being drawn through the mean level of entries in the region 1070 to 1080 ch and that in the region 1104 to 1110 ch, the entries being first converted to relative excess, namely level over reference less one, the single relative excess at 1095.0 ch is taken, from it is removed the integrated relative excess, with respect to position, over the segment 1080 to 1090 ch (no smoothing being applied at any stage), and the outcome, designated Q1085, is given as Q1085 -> -0.3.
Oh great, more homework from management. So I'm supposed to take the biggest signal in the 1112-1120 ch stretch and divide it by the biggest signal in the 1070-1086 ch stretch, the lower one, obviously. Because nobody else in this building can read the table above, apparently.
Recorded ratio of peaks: 0.85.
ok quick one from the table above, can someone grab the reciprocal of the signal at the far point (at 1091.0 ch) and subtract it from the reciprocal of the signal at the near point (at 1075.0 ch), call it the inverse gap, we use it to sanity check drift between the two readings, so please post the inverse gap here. 0.0025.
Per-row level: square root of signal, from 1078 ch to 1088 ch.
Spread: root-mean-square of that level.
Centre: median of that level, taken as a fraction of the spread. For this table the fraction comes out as 1.00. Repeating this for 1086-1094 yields 0.99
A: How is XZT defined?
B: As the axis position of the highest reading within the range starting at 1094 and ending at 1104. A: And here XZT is 1097.0 ch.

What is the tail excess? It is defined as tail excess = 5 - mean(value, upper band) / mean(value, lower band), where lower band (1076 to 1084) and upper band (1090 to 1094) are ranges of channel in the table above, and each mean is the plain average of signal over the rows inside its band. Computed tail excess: 3.98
